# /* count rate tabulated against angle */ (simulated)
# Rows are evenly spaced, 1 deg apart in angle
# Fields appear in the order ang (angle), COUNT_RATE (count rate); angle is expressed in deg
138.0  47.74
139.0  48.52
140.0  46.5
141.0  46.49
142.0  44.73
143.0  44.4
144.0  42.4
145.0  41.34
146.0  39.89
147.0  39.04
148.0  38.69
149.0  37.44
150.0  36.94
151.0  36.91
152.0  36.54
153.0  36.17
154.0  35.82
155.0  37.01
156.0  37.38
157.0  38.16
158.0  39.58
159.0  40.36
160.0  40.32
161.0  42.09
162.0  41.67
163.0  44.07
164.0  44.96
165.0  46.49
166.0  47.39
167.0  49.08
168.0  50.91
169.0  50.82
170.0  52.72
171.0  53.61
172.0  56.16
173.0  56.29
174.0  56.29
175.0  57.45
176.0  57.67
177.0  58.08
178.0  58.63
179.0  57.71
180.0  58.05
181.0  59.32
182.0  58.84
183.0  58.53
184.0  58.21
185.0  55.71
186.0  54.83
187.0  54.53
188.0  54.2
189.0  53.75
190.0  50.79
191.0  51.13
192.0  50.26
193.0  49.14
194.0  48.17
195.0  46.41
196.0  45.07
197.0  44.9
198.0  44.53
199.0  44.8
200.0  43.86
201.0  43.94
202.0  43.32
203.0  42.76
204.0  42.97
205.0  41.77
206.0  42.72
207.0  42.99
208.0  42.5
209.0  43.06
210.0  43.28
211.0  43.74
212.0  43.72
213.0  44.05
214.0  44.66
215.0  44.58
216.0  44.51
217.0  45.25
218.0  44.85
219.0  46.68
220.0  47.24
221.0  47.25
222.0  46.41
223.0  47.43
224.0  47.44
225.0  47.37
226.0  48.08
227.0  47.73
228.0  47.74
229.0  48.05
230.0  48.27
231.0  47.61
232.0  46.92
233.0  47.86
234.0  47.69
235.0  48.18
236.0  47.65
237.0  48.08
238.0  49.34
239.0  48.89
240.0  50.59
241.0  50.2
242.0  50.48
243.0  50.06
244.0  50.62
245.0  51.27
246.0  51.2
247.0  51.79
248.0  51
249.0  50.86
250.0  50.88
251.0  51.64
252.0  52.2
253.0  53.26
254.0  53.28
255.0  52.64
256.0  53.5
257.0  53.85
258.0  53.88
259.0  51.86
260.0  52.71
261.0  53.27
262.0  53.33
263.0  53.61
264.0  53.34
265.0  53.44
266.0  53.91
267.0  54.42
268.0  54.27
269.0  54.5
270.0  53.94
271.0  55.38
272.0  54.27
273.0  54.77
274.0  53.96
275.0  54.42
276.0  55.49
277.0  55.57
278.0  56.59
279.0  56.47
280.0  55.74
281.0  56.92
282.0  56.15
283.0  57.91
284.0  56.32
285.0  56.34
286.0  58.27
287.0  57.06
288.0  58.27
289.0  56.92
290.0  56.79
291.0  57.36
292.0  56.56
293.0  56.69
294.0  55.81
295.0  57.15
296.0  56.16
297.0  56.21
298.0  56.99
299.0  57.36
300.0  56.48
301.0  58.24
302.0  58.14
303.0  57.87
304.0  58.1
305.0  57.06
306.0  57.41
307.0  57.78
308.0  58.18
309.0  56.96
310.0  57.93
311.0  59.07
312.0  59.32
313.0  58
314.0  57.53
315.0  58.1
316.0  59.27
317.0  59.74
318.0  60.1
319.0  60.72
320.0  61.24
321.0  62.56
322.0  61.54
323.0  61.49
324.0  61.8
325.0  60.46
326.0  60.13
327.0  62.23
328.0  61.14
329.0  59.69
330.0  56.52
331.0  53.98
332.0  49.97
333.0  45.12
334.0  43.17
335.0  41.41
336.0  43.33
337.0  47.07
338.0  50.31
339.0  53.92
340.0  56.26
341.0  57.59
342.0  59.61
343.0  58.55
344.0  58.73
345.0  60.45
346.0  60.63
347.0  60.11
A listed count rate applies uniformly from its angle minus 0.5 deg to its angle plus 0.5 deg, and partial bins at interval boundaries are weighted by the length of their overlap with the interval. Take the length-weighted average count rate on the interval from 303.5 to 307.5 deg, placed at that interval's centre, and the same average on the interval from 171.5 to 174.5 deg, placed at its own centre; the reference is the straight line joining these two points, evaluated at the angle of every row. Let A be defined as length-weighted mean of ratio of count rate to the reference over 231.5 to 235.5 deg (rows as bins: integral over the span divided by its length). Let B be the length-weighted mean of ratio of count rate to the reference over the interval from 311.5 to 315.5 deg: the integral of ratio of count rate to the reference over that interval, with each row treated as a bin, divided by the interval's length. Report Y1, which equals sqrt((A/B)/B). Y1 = 0.9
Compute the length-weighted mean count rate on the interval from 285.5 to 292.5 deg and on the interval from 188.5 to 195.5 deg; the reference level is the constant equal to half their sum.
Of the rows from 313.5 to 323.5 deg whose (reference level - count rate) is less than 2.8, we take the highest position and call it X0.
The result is 323.0 deg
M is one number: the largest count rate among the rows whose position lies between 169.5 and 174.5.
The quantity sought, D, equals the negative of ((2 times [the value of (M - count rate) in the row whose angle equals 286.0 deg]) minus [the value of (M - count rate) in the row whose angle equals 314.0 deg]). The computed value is 3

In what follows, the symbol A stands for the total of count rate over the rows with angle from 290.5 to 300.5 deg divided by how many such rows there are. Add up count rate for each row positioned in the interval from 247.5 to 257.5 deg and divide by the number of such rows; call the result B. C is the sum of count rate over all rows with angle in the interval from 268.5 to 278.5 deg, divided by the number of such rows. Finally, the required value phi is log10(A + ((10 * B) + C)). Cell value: 2.80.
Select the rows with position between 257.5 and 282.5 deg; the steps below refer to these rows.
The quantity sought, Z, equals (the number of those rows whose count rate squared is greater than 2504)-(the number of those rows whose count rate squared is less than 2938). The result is 14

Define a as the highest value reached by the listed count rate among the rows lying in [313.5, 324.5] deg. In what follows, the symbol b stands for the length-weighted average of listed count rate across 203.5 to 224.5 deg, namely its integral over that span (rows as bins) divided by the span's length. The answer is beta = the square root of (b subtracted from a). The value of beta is 4.2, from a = 62.56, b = 44.6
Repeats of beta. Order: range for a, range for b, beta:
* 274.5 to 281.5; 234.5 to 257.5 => 2.4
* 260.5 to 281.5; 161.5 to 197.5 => 2.1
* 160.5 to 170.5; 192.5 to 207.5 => 2.9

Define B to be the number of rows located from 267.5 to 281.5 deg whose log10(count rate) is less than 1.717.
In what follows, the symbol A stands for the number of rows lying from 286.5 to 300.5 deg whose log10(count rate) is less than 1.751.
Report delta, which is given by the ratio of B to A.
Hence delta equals 0.00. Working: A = 3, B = 0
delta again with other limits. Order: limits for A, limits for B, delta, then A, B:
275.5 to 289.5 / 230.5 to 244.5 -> 2.33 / 6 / 14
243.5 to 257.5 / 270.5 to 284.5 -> 0.00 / 14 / 0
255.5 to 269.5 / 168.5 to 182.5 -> 0.07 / 14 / 1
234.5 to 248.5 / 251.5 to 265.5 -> 0.07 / 14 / 1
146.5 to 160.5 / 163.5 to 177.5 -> 0.43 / 14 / 6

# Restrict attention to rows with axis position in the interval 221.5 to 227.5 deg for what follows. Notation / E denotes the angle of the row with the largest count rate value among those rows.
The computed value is 226.0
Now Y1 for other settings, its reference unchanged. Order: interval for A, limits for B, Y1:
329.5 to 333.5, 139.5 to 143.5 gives 1.2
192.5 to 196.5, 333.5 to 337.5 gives 1.2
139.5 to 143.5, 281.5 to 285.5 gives 0.9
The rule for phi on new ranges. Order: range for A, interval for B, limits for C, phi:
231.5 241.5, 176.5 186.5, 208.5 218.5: 2.83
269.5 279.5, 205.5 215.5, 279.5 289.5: 2.74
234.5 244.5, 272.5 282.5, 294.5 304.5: 2.82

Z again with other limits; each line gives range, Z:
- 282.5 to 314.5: 32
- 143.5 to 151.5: -8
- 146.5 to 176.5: -16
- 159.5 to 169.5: -8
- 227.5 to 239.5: -12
